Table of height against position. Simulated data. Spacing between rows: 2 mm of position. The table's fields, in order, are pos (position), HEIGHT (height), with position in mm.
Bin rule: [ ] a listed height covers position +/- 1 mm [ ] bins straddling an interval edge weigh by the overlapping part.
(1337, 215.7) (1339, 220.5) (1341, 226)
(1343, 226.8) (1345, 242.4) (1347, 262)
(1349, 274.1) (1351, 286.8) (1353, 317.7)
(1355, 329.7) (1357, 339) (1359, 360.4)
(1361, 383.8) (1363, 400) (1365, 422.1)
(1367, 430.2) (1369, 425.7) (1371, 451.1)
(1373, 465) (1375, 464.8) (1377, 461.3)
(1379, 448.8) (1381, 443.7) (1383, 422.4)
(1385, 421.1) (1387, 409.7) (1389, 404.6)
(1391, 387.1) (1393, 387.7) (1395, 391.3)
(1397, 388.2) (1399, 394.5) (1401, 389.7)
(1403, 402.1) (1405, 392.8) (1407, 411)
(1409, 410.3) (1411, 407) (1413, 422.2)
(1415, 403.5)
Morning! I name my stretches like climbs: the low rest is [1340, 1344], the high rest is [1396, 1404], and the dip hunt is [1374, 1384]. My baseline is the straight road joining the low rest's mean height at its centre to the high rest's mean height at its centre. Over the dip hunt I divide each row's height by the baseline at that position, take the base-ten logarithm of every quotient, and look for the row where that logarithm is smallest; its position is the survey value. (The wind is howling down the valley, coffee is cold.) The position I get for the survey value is 1383 mm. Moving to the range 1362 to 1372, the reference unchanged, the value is 1363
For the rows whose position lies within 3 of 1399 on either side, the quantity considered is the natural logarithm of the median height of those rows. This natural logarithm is 5.97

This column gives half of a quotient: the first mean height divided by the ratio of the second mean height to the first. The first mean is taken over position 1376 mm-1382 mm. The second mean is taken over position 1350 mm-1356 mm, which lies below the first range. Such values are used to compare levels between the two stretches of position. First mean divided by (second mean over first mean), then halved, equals 327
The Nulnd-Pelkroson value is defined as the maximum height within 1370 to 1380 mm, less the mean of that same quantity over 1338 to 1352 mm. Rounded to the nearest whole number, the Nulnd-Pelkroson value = 217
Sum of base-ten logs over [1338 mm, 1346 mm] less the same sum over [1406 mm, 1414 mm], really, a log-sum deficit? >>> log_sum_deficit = -1.0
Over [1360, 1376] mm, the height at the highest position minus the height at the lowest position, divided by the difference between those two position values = 6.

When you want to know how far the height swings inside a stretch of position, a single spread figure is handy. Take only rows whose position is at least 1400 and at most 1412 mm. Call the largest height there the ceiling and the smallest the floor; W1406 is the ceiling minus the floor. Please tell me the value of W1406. 21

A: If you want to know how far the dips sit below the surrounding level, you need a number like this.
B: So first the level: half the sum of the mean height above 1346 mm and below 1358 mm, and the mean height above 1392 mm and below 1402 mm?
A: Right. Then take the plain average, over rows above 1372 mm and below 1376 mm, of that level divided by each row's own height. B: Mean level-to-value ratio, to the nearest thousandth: 0.744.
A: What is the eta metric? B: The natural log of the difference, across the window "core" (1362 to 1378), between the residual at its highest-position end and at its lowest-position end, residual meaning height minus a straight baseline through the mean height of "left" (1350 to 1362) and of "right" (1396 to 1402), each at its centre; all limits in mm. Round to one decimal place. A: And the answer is 3.8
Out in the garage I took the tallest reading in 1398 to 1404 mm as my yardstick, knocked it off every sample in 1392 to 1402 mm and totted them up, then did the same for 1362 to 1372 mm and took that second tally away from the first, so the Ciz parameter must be -178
